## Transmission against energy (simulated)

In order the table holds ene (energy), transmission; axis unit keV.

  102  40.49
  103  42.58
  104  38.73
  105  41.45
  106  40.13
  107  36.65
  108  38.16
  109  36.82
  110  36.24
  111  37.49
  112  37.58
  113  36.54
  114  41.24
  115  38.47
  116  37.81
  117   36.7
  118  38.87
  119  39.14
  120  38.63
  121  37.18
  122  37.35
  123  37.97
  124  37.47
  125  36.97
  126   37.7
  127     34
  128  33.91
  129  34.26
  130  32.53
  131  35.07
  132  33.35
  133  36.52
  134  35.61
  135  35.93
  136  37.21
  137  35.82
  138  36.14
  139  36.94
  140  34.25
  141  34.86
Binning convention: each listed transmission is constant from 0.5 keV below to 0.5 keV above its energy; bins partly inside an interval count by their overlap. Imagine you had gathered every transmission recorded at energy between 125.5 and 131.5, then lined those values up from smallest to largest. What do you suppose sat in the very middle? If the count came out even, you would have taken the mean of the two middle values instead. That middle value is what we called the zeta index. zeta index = 34.1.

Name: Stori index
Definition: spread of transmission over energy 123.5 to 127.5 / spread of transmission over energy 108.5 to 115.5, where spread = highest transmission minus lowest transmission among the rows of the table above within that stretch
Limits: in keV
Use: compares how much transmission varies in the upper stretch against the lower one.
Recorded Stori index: 0.74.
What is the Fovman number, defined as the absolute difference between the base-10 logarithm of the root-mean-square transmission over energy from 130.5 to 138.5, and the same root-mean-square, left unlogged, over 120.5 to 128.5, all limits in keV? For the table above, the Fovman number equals 35.05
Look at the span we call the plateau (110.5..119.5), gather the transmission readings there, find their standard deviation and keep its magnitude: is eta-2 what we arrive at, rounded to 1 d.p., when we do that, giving 1.4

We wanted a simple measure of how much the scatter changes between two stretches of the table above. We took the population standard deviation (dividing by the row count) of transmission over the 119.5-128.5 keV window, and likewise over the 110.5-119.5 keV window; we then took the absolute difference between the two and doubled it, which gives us 0.45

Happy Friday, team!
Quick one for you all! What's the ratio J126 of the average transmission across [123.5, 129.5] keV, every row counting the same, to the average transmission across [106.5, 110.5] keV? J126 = 0.97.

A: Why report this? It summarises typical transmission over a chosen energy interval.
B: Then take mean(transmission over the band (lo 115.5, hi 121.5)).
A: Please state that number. 38.1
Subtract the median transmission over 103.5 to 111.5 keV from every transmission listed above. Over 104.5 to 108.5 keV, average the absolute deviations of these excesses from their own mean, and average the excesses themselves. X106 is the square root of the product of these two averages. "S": 1.5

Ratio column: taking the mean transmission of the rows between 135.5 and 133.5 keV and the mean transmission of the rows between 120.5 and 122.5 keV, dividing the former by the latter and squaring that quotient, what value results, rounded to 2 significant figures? 0.92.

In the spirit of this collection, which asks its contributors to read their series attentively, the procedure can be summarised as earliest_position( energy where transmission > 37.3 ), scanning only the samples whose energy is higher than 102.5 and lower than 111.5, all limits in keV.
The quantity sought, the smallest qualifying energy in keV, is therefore 103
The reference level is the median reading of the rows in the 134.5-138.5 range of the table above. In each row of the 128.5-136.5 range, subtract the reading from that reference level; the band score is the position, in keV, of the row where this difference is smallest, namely 136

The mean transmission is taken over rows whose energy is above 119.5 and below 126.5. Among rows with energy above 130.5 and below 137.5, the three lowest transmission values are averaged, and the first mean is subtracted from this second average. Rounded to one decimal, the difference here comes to -2.9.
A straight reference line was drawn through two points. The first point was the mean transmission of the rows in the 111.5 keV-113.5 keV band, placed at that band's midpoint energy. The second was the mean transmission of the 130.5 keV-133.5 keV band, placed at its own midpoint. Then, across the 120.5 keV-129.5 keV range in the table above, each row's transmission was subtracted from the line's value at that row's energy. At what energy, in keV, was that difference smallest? 126 keV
